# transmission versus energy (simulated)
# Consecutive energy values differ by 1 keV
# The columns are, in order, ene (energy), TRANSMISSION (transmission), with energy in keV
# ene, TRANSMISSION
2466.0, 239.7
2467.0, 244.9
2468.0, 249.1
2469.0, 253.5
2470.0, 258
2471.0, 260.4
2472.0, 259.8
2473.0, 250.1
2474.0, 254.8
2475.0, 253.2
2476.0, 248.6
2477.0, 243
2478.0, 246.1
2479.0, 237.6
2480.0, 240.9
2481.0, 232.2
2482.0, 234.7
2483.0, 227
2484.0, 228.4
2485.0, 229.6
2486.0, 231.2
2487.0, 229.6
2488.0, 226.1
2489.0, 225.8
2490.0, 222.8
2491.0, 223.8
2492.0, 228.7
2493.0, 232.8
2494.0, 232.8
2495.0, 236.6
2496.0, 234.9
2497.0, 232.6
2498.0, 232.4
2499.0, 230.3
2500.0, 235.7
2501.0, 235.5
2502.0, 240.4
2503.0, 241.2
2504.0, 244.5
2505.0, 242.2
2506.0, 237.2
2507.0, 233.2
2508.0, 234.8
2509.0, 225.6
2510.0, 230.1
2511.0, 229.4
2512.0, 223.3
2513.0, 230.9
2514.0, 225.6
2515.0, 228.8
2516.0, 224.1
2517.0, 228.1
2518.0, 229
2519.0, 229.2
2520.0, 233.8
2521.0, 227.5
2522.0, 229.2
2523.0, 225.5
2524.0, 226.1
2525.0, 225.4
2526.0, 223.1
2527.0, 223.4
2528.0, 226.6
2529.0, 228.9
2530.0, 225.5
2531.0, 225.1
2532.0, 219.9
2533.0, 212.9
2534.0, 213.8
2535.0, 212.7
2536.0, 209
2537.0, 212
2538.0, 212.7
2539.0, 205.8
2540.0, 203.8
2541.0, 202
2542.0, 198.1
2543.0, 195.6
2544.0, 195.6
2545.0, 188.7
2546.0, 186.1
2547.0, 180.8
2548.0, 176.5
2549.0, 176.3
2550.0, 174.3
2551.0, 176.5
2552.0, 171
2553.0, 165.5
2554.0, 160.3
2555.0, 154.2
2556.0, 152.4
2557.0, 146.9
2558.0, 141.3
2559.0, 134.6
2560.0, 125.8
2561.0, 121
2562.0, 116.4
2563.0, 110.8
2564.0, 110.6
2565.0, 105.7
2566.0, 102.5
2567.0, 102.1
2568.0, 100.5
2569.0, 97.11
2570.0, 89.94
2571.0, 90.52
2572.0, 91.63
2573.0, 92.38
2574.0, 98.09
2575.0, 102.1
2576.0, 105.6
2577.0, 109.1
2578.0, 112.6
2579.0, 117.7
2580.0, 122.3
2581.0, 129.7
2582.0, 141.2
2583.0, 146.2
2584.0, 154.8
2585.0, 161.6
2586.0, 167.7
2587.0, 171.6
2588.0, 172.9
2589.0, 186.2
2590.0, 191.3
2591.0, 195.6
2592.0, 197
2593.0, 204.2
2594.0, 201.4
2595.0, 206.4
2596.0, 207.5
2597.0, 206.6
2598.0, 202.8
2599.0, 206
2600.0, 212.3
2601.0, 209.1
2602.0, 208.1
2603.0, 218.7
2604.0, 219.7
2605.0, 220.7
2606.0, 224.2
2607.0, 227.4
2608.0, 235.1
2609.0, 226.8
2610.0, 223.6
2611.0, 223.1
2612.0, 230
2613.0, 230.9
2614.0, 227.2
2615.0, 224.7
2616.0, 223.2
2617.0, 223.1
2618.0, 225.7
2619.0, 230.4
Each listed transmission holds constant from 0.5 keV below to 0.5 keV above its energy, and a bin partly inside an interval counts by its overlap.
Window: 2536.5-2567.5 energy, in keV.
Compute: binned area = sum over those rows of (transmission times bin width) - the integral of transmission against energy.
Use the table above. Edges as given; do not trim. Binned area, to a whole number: 5006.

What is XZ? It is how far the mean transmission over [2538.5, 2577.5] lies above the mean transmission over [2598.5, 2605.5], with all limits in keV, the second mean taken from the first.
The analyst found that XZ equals -71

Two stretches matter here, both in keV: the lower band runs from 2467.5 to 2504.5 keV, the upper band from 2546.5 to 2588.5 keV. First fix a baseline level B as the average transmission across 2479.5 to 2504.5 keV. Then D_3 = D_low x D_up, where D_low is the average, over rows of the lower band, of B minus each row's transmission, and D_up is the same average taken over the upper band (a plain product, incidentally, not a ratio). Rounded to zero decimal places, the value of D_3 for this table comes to -606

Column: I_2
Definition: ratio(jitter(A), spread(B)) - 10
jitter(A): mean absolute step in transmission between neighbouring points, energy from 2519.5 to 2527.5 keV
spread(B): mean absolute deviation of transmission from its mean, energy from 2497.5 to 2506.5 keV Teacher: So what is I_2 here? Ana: -9.4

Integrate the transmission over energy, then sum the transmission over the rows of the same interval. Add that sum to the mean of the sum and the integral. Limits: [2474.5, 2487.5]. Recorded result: 6164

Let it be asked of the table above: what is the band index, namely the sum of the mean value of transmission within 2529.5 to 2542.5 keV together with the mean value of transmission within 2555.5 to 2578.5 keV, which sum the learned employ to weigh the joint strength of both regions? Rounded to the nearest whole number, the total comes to 323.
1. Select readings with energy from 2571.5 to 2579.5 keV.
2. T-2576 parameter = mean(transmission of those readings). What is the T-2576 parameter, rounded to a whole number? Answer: 104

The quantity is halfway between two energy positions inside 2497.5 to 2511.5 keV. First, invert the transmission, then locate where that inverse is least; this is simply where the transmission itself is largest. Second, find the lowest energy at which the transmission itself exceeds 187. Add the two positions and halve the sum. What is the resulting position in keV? 2501.0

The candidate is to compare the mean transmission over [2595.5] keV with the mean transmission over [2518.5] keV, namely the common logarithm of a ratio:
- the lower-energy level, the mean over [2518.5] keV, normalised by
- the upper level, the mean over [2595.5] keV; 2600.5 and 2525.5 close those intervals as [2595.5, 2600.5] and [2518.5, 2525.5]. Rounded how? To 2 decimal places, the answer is 0.04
